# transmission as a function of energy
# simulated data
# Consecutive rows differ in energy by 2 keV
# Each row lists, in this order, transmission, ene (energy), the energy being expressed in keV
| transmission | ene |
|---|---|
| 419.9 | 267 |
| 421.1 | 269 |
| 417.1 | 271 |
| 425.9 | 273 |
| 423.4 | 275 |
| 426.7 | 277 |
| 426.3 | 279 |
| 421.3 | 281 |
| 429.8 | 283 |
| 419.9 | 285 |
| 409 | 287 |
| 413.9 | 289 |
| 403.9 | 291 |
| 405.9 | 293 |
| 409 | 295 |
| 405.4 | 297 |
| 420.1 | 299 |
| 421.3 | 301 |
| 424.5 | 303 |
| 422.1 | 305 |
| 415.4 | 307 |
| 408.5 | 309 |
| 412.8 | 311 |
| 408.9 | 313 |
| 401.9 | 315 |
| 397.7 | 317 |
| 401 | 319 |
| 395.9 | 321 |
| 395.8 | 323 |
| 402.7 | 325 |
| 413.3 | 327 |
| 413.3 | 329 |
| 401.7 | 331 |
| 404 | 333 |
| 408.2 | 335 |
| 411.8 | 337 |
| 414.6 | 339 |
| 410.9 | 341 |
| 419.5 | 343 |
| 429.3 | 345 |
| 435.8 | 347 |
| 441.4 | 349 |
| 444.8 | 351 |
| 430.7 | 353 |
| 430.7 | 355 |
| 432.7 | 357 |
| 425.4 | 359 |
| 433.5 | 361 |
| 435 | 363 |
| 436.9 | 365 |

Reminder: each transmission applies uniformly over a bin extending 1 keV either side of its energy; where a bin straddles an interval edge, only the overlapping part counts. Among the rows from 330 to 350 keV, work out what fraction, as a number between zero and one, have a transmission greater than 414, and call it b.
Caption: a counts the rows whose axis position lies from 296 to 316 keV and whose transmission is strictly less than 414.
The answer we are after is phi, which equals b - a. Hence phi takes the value -4.5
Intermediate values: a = 5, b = 0.50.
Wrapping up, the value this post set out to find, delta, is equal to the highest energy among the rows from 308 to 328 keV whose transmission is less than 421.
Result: 327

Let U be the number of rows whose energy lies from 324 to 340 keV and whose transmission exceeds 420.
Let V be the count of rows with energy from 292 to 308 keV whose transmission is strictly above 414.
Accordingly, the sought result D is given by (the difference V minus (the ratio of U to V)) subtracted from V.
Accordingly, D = 0.0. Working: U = 0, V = 5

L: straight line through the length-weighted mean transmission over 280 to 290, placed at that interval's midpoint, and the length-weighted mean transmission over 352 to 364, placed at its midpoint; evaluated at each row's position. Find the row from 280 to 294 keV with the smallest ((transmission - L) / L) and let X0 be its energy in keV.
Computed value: 291 keV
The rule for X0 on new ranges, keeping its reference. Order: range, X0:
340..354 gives 341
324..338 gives 331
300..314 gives 313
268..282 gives 271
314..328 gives 323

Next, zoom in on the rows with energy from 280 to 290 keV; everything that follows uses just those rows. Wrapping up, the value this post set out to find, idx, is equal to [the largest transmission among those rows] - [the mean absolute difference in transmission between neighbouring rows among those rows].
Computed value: 421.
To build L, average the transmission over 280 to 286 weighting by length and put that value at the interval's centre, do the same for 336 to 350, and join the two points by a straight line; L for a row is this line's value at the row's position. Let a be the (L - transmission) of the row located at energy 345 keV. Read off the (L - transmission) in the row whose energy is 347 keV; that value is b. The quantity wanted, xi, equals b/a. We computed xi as 2.1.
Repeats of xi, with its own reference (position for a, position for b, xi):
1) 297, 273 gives -0.1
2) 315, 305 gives 0.1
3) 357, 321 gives -2.9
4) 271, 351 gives -3.2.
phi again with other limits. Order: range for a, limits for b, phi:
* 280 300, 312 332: -6.0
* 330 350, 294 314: -4.5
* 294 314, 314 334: -5.0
